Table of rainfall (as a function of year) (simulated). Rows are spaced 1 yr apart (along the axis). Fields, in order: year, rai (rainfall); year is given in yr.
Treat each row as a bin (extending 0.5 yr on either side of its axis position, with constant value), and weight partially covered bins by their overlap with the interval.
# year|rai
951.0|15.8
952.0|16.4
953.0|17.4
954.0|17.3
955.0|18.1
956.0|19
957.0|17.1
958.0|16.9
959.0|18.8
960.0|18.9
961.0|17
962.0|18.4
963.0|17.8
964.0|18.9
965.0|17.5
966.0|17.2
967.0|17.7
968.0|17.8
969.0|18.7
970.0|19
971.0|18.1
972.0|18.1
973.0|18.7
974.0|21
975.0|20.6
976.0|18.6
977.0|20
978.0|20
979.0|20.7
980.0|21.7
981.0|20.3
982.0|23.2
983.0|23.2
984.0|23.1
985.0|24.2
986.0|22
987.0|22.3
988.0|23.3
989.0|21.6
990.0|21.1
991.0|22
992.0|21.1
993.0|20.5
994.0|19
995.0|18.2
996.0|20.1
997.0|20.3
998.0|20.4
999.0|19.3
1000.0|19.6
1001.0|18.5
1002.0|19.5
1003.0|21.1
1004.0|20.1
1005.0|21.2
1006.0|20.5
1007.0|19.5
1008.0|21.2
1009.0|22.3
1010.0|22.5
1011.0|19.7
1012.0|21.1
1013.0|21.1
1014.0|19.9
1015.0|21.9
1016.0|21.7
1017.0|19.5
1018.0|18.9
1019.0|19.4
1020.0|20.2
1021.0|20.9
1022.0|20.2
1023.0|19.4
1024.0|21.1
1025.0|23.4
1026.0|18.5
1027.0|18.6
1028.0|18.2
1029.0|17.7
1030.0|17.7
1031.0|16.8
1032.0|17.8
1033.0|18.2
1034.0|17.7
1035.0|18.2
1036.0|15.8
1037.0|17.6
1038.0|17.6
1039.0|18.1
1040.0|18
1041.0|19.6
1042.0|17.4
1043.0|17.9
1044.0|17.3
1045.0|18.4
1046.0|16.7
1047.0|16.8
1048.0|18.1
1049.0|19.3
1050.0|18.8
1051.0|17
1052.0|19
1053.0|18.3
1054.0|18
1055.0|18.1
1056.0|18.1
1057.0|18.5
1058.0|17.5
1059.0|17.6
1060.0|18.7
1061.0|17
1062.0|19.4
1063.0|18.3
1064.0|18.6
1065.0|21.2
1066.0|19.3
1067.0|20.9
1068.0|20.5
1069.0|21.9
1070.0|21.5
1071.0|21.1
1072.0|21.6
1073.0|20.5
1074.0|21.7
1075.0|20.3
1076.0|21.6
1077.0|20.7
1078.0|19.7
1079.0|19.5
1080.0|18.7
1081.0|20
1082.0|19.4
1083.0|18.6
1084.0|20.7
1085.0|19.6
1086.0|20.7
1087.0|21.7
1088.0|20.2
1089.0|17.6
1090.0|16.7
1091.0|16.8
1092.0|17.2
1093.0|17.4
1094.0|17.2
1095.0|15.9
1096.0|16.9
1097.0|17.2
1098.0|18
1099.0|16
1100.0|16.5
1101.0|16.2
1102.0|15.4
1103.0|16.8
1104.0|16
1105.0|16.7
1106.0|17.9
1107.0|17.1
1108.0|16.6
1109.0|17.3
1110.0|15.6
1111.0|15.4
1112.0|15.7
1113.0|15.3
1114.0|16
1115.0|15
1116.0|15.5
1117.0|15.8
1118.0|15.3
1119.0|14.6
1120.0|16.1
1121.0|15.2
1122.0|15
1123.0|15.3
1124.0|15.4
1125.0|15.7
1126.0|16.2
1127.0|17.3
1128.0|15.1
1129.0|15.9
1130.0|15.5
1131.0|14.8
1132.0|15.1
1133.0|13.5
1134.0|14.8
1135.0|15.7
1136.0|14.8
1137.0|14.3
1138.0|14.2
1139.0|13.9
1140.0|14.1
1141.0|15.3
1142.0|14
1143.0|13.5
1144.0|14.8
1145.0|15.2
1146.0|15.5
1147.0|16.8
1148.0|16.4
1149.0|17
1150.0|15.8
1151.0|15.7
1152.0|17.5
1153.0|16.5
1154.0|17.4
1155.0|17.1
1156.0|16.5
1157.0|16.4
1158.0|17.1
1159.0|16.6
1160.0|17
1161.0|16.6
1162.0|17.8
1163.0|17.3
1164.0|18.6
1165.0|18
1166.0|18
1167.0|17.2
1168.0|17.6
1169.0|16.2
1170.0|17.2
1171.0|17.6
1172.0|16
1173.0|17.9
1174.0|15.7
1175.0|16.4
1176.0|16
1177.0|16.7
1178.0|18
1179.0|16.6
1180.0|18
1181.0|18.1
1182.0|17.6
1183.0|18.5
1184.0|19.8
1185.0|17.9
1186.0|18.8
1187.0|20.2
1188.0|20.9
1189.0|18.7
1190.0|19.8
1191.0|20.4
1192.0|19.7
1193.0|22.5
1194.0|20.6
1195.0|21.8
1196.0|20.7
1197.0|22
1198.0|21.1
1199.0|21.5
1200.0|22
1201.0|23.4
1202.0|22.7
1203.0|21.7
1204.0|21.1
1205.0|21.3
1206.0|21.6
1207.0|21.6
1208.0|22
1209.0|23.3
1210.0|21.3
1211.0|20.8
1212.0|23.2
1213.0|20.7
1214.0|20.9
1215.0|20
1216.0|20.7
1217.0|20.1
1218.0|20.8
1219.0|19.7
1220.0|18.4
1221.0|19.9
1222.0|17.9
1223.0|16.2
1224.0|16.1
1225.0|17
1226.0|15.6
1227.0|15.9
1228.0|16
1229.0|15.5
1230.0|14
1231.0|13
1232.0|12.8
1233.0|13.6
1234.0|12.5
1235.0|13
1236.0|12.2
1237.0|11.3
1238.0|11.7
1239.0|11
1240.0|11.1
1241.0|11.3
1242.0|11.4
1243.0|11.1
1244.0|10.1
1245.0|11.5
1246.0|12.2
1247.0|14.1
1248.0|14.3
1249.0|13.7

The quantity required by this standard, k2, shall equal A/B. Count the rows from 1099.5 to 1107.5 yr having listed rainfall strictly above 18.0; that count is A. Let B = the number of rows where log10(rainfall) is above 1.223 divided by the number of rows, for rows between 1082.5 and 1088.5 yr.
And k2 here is 0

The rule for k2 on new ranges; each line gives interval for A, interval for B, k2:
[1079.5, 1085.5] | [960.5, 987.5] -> 6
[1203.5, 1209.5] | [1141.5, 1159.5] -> 18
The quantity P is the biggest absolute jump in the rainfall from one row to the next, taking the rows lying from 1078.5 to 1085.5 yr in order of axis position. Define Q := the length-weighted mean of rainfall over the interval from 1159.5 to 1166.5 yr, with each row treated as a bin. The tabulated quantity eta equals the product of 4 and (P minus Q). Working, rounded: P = 2.10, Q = 17.6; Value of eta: -62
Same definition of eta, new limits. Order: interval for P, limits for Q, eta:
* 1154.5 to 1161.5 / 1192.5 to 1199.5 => -83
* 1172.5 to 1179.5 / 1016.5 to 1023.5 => -70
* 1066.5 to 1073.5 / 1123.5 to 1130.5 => -58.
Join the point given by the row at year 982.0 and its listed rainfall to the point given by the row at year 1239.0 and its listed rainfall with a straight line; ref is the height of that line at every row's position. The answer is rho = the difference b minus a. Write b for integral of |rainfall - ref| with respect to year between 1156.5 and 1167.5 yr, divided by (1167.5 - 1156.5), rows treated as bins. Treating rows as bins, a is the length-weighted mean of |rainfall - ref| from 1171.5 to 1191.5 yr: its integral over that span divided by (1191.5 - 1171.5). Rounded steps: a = 4.4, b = 2.67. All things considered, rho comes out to -2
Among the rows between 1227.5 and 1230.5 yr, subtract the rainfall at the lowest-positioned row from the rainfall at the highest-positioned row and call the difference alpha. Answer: -2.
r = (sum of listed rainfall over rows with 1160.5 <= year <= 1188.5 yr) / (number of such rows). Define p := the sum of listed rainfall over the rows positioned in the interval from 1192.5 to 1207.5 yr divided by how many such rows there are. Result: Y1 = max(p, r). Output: 21.7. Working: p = 21.7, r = 17.7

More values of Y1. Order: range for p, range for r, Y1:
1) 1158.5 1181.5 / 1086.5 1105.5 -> 17.2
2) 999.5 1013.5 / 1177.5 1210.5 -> 20.6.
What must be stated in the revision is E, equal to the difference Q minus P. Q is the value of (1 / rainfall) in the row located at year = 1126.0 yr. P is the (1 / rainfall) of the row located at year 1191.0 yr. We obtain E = 0.0127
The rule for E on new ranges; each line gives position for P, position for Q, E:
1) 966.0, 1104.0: 0.0044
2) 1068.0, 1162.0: 0.0074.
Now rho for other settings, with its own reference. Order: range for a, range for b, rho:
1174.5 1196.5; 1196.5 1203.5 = 4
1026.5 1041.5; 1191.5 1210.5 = 6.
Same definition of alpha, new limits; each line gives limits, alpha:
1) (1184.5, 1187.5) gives 2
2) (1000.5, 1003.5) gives 3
